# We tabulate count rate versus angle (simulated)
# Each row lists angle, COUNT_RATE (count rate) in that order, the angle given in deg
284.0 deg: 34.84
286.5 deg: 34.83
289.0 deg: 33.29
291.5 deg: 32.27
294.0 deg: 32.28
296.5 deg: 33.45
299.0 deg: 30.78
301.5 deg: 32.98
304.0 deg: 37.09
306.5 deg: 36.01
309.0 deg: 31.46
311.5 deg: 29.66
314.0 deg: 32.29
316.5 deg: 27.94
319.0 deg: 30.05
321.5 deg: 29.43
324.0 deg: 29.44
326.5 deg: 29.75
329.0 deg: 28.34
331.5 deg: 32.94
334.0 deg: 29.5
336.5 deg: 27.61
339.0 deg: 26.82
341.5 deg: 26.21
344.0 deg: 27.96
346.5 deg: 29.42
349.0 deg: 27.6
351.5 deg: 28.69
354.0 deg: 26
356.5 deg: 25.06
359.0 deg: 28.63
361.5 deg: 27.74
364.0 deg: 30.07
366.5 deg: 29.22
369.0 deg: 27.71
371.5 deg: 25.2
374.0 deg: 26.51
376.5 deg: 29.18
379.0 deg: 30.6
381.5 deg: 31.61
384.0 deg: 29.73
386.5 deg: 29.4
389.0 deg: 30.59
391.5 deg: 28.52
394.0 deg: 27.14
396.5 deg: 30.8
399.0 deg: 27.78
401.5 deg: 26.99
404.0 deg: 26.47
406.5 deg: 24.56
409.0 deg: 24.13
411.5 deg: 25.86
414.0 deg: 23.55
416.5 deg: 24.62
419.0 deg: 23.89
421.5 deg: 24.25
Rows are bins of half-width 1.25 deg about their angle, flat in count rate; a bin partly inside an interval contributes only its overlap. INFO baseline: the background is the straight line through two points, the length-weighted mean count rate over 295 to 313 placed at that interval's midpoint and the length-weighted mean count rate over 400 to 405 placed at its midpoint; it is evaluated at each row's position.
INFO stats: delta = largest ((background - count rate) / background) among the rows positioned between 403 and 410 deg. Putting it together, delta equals 0.09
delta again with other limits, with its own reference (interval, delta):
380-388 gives -0.06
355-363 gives 0.16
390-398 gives 0.01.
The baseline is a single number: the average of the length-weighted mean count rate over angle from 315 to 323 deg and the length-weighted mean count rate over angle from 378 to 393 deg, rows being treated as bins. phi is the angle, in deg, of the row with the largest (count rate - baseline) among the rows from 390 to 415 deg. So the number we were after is 396.5 deg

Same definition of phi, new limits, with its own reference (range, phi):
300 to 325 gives 304.0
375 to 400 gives 381.5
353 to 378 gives 364.0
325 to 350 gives 331.5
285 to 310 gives 304.0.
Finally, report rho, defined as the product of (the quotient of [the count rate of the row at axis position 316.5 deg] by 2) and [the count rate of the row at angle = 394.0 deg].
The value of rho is 379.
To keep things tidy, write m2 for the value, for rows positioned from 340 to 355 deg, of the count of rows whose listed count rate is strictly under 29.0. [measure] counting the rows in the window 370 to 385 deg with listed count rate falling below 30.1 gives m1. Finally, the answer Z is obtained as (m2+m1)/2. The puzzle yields 4.50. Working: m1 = 4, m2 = 5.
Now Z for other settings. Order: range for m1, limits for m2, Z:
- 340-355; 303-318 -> 3.50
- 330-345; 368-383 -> 4.00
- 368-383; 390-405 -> 4.50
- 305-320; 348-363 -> 4.50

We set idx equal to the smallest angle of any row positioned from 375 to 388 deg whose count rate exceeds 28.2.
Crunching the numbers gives 376.5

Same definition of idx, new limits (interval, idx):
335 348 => 346.5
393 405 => 396.5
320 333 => 321.5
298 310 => 299.0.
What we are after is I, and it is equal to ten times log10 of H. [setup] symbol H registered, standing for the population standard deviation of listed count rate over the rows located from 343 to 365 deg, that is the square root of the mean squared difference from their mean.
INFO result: 1.7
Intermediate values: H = 1.5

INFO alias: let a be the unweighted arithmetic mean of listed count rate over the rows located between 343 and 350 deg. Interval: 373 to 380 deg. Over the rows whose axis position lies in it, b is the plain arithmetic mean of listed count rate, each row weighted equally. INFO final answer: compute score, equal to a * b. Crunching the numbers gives 815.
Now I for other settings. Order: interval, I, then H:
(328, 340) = 3.3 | 2.1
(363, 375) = 2.5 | 1.8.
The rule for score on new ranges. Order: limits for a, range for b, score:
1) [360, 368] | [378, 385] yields 889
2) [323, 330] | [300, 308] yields 1032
